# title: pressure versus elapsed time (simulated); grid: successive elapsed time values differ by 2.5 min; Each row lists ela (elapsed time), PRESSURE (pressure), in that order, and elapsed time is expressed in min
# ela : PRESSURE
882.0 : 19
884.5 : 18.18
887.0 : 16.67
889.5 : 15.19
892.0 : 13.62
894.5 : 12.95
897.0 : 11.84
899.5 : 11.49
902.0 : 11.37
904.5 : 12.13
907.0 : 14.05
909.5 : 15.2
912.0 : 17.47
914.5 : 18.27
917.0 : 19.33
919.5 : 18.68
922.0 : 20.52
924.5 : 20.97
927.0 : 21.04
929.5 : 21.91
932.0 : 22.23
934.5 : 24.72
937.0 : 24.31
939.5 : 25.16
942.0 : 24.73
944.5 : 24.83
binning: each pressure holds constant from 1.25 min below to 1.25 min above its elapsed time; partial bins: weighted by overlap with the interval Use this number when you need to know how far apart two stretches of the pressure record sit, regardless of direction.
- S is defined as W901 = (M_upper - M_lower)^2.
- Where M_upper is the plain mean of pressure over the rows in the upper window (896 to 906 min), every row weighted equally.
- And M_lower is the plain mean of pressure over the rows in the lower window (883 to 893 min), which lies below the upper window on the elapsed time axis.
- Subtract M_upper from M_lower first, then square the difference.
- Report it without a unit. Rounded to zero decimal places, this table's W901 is 18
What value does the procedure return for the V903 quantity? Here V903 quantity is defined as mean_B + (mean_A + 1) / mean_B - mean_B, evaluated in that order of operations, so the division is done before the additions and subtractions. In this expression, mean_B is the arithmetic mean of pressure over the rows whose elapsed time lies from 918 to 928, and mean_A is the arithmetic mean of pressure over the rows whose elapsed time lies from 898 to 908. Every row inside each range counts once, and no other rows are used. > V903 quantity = 0.65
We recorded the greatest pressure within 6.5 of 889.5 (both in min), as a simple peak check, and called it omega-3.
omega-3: 18.18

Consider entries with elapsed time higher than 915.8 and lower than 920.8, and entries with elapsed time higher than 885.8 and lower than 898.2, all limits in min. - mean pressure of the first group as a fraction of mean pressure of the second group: 1.35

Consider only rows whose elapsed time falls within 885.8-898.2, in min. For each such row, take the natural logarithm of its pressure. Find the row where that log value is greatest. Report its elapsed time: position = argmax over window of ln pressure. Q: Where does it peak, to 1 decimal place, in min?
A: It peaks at 887.0 min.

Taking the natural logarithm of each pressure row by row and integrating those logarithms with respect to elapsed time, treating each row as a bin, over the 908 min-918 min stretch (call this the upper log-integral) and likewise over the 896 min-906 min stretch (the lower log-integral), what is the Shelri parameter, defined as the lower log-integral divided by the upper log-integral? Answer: 0.86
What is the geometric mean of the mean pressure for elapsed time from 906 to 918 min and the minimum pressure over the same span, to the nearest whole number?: 15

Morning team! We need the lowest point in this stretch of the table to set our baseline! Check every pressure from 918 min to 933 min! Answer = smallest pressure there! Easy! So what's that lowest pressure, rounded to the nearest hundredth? 18.68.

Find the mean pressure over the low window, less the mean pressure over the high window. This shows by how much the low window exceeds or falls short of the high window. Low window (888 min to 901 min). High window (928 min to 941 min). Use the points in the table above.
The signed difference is -11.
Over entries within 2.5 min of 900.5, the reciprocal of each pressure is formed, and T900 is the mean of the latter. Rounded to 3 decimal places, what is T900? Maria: 0.087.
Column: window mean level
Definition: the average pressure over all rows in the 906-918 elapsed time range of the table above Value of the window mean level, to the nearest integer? 17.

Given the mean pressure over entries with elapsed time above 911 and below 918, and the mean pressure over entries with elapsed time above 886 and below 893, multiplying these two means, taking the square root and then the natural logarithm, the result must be 2.81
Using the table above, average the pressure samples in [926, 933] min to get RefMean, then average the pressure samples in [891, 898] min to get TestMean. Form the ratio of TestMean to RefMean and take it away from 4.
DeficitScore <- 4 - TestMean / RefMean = 3.4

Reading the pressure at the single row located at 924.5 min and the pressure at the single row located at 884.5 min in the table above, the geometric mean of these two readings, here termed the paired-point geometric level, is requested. 19.5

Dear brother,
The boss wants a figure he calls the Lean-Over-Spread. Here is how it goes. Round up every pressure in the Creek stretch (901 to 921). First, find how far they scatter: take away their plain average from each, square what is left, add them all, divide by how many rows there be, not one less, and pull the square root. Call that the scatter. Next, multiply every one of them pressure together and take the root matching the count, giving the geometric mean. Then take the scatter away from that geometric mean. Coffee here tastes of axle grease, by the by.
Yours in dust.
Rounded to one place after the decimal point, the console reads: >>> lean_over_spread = 12.7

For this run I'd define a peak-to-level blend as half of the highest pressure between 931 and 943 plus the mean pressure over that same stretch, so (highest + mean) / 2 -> 25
